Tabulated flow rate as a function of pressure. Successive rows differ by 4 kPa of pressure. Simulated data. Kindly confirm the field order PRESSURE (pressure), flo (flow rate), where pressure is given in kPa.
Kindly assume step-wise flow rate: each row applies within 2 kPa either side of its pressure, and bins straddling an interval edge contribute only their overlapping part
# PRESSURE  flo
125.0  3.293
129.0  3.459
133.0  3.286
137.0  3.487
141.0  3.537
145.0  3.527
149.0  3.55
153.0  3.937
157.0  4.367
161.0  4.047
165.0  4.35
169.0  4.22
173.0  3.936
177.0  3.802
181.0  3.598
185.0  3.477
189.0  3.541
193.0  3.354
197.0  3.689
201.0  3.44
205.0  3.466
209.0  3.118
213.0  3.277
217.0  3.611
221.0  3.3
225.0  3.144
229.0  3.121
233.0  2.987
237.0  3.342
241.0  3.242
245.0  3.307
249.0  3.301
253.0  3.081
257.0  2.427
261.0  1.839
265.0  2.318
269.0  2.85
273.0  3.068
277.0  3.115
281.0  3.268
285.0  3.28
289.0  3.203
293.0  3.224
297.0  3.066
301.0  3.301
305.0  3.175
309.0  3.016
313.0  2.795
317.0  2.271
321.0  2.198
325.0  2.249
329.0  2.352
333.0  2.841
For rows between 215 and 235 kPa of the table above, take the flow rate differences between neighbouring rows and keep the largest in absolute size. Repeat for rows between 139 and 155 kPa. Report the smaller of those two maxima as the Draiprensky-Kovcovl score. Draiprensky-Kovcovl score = 0.31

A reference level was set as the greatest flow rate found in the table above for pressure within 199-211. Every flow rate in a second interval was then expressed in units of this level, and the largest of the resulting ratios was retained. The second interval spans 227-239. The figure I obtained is 0.96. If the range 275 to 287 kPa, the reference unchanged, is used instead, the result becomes 0.95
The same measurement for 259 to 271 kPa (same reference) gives 0.82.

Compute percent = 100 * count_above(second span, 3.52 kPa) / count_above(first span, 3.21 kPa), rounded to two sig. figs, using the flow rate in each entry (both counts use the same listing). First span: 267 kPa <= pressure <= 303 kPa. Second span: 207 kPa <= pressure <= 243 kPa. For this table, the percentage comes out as 25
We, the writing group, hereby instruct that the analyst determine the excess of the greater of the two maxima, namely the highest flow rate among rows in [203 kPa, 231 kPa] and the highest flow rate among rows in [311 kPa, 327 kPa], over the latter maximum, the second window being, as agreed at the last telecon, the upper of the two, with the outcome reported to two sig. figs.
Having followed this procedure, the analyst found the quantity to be 0.82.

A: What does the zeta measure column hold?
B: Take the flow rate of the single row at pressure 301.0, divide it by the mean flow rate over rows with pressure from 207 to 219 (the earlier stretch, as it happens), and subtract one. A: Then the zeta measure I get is -0.01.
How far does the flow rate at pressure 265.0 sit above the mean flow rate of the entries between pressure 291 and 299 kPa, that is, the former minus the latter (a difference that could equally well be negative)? -0.83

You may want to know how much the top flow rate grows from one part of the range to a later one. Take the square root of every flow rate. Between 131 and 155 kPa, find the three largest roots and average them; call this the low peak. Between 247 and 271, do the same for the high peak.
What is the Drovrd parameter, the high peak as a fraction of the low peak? 0.91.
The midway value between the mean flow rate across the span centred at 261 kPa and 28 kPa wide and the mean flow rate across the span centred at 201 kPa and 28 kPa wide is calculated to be 3.1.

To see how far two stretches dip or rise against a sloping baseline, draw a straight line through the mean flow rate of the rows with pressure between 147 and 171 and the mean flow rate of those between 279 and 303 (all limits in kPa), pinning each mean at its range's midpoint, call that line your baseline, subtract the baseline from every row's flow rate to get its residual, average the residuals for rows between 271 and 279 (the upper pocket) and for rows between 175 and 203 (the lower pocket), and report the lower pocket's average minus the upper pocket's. -0.09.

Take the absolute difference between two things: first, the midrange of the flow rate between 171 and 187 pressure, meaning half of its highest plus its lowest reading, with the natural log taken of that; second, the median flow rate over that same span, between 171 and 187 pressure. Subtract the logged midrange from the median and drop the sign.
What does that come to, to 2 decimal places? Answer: 2.39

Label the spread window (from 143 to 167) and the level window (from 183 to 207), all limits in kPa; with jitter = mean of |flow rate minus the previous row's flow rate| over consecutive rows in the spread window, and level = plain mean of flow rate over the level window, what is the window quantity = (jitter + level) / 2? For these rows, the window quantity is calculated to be 1.89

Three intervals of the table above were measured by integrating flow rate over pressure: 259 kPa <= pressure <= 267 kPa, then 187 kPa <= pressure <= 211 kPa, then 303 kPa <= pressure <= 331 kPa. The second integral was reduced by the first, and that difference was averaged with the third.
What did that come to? 69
